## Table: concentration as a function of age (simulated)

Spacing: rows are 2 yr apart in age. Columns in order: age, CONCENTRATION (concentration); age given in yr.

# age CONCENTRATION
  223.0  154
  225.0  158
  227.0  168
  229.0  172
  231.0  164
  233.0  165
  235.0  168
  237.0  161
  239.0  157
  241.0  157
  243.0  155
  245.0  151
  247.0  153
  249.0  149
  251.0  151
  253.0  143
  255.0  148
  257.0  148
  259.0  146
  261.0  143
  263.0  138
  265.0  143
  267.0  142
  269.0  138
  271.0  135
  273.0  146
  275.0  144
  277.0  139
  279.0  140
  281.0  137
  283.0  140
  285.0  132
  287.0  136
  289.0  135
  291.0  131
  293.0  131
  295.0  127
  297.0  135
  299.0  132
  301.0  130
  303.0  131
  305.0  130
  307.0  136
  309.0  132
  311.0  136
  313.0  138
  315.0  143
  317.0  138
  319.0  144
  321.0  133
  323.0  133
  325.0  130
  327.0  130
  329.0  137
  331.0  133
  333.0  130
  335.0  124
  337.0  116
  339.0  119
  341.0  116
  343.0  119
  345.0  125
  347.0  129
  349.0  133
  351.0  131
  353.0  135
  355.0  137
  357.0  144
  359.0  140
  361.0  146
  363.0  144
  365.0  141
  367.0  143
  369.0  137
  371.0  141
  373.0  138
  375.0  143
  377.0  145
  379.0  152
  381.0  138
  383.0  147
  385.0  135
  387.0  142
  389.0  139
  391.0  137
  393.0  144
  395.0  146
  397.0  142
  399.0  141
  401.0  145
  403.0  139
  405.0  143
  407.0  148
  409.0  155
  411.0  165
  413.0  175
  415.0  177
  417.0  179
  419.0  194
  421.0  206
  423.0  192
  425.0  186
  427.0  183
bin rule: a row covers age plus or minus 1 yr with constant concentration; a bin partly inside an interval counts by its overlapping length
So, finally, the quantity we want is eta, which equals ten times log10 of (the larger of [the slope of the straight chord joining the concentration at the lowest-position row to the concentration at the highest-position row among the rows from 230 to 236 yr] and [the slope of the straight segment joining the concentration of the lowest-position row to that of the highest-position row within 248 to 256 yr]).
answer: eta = 0.0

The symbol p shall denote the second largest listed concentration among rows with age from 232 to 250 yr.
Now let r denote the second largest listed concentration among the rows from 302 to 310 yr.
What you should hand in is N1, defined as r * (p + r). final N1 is 39204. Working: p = 165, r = 132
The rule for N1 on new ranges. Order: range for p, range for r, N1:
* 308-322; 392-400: 41328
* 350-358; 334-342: 30464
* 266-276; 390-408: 42340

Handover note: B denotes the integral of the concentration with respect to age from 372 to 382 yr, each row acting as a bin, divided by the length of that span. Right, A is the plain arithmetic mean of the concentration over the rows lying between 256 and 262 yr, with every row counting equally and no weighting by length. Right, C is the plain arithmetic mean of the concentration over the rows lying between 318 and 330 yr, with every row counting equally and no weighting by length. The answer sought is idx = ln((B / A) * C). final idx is 4.9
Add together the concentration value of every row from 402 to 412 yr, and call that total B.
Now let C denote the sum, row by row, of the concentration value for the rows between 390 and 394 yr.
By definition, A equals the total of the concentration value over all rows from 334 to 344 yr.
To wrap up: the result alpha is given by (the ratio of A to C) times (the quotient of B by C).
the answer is 5.6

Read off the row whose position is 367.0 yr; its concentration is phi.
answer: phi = 143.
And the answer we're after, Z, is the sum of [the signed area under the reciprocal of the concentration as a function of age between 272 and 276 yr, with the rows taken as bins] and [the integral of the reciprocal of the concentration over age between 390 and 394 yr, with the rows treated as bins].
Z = 0.0561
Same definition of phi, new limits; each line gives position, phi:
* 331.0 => 133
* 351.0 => 131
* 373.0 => 138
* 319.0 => 144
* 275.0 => 144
